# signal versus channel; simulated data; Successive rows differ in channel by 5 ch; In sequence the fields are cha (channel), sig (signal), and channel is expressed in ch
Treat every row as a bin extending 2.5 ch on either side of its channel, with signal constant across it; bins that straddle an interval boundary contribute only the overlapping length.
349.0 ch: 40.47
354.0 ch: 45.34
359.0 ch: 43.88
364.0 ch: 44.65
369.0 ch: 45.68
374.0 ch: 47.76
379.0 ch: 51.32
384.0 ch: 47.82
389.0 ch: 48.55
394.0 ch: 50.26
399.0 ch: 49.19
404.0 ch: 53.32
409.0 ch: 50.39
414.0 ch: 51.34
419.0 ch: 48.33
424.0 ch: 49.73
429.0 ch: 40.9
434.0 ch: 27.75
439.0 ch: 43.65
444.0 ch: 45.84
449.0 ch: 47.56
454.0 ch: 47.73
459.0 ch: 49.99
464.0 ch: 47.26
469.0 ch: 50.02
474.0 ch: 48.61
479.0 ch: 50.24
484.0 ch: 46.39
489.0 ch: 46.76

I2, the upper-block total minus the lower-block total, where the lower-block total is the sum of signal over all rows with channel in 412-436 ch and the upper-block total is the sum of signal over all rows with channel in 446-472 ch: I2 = 25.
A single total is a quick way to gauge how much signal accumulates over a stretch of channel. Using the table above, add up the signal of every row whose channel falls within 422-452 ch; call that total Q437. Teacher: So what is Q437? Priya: 255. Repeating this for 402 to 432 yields 294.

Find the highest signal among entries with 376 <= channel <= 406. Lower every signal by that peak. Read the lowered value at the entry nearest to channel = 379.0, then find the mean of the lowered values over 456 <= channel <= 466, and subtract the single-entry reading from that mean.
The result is -2.7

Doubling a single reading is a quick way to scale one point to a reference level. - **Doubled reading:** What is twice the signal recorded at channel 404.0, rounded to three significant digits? 107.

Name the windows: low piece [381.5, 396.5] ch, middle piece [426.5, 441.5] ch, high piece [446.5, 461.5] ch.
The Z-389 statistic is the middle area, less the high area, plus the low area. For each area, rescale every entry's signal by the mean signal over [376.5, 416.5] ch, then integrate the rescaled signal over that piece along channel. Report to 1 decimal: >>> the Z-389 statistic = 11.3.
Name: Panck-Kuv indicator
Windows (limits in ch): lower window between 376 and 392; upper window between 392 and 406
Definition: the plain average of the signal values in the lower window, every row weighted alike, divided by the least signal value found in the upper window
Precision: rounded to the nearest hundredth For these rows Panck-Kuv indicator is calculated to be 1.00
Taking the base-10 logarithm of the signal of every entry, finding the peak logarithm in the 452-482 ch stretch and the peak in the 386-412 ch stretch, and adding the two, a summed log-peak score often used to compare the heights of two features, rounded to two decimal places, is 3.43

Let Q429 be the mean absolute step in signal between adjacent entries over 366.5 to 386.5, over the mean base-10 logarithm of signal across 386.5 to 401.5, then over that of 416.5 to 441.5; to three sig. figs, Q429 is 1.11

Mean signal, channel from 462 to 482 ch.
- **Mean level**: 49.0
